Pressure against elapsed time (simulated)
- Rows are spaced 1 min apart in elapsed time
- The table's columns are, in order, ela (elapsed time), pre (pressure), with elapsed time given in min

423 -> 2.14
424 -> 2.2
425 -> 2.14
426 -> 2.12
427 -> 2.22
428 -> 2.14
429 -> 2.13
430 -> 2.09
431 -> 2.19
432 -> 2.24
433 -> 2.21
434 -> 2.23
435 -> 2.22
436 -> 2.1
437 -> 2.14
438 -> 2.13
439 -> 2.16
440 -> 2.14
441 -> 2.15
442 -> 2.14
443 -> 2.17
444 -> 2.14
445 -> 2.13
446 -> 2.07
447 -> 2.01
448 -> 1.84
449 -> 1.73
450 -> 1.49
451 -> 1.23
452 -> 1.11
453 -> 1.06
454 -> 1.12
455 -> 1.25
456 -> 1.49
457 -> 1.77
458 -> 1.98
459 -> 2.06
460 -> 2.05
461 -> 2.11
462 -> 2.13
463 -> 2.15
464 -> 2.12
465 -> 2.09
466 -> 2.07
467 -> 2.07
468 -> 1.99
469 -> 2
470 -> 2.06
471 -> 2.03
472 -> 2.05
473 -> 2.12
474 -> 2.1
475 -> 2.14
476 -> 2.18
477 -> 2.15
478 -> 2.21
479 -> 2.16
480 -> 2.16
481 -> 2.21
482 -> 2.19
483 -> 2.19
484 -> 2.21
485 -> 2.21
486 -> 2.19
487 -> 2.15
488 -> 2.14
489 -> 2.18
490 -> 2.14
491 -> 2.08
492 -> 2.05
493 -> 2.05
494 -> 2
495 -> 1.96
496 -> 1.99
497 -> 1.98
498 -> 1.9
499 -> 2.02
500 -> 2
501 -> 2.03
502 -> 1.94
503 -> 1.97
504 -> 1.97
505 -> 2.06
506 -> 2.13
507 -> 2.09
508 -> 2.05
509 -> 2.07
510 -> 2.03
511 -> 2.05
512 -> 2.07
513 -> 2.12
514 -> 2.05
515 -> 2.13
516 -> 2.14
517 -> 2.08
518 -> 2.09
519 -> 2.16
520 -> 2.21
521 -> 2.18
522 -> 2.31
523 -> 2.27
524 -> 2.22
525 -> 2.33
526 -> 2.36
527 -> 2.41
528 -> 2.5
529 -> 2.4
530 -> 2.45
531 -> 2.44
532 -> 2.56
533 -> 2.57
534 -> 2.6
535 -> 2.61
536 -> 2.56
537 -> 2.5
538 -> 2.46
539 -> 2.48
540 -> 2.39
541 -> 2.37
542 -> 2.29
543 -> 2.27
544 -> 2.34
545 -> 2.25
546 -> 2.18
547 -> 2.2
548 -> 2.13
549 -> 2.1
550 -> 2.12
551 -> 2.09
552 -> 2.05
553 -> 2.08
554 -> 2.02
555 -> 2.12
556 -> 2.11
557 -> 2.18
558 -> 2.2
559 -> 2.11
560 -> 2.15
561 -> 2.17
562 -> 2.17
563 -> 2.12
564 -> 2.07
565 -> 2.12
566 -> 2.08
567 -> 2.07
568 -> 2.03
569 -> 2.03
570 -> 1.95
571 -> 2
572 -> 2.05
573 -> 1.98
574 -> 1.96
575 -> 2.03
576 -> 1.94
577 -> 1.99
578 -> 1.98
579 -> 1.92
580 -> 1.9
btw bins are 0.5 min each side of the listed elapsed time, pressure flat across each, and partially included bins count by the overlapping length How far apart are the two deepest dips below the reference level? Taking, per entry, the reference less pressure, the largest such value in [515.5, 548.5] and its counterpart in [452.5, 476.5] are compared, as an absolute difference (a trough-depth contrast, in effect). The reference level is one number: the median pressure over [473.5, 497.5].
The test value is 1.02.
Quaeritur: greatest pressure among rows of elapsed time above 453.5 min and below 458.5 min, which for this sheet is 1.98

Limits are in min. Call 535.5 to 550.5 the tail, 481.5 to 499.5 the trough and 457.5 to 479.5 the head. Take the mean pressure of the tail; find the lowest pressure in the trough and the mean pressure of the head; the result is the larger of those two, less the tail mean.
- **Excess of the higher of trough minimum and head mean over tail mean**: -0.2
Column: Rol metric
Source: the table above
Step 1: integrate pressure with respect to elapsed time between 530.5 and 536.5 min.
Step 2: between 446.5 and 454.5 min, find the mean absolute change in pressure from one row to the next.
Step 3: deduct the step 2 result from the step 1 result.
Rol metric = 15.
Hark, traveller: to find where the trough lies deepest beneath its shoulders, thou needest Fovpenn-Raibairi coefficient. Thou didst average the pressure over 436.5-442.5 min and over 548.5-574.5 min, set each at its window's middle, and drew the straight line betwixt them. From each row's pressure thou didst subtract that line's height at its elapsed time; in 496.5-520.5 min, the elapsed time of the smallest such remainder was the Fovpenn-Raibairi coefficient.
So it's 498 min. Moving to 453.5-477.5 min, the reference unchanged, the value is 454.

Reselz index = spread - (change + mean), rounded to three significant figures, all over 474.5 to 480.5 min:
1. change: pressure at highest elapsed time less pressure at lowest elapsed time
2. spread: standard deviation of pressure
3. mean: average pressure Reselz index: -2.16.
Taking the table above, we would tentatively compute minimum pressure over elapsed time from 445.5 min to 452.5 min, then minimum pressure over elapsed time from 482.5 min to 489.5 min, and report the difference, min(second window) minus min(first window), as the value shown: 1.03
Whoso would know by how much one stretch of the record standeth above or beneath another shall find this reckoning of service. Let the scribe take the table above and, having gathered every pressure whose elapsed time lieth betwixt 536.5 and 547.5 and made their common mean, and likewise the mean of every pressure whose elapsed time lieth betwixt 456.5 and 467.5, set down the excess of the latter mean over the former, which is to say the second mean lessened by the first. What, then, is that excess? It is -0.28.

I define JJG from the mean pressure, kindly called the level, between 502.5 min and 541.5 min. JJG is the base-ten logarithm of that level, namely 0.356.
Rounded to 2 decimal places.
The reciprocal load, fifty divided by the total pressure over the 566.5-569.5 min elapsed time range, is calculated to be 8.16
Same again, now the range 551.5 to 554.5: 8.13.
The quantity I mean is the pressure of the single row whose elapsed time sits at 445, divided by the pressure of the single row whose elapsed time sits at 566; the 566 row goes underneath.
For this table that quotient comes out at 1.02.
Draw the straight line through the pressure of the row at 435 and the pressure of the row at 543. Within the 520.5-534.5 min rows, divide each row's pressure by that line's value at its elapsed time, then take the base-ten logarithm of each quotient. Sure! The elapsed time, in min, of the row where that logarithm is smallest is 521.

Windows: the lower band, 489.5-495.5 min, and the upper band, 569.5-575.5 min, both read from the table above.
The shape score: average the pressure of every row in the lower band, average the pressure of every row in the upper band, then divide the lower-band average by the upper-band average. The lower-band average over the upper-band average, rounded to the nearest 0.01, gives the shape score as 1.03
